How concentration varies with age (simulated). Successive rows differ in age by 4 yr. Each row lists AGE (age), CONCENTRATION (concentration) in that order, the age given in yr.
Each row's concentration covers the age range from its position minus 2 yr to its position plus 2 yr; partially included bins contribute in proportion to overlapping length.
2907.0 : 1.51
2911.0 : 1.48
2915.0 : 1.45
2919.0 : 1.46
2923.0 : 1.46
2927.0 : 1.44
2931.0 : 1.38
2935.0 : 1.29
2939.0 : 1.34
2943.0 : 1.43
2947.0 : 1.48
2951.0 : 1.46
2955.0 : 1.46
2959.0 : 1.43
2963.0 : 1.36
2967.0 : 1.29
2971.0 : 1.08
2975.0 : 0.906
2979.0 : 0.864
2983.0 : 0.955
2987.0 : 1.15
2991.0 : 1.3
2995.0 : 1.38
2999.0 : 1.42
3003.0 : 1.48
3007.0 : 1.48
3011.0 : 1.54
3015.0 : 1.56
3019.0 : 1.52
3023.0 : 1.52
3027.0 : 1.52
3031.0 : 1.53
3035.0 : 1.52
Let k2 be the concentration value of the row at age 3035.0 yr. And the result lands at 1.52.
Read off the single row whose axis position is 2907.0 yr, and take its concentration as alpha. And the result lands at 1.51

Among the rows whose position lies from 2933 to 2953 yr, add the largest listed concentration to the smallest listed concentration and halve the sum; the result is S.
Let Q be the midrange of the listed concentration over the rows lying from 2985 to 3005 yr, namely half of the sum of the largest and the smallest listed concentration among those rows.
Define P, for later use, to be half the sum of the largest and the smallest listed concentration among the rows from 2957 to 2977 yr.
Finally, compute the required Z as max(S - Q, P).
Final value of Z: 1.17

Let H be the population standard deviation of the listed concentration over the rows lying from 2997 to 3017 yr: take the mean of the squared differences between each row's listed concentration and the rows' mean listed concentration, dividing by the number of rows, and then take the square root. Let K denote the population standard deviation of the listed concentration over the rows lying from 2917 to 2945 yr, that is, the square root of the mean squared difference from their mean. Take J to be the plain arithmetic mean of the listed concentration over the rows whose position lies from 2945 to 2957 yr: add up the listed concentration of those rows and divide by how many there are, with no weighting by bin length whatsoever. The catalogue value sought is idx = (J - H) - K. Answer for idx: 1.36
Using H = 0.05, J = 1.47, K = 0.06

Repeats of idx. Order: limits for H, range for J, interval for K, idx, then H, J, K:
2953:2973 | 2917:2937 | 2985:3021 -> 1.15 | 0.14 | 1.41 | 0.12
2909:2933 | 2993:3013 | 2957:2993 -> 1.23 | 0.03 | 1.46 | 0.20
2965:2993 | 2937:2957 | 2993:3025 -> 1.21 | 0.16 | 1.43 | 0.06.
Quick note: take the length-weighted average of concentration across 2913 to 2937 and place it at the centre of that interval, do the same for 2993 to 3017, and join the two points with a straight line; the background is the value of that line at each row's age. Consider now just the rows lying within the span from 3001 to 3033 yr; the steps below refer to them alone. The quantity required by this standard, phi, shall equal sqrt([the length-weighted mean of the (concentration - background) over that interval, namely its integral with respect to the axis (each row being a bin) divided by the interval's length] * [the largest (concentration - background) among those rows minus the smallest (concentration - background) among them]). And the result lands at 0.05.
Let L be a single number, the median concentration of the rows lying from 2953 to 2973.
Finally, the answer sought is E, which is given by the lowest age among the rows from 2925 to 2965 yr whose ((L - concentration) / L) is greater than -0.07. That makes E 2927.0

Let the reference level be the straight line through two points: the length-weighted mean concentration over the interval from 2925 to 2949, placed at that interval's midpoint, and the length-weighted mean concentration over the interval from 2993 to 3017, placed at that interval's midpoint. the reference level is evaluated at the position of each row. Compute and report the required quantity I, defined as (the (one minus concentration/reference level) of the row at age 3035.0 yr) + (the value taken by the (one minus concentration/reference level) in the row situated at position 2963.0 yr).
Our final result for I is 0.04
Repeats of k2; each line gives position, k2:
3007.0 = 1.48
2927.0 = 1.44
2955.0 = 1.46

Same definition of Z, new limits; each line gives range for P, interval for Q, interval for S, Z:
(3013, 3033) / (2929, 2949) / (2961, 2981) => 1.54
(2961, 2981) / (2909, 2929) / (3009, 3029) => 1.11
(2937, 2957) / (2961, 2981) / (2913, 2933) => 1.41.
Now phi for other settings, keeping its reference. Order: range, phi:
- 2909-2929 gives 0.05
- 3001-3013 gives 0.04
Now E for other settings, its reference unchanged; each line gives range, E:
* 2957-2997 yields 2959.0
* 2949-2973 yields 2959.0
